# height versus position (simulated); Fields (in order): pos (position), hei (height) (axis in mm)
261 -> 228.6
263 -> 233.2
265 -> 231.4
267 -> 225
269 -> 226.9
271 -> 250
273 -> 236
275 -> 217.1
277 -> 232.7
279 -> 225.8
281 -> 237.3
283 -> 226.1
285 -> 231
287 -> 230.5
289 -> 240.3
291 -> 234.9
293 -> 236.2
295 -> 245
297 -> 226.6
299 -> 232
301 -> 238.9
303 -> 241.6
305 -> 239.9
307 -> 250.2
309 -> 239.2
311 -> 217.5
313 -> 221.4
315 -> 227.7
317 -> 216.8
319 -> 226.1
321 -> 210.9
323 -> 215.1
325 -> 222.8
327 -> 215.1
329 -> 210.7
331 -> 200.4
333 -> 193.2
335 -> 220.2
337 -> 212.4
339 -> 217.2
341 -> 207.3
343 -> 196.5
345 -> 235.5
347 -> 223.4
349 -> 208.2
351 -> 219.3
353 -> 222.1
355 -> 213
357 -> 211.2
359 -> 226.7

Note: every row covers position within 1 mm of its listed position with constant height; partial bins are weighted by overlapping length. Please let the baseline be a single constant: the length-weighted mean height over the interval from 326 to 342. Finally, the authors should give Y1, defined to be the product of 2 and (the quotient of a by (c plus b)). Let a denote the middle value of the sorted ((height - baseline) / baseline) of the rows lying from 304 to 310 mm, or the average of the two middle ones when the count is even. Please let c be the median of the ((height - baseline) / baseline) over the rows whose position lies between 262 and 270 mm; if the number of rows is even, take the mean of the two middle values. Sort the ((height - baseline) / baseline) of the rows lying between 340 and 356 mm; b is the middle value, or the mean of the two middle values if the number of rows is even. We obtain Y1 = 2.3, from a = 0.14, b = 0.03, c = 0.09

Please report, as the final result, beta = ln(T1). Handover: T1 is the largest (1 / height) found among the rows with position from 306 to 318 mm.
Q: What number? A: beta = -5.38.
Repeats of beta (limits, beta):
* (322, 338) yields -5.26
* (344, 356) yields -5.34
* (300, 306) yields -5.48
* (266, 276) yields -5.38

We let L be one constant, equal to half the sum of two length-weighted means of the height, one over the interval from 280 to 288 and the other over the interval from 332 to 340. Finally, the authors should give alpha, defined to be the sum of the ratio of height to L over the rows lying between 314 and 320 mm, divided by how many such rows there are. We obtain 1.01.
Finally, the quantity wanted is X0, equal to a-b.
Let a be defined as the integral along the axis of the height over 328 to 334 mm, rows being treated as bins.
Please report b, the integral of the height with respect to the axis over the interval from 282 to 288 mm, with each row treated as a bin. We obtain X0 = -167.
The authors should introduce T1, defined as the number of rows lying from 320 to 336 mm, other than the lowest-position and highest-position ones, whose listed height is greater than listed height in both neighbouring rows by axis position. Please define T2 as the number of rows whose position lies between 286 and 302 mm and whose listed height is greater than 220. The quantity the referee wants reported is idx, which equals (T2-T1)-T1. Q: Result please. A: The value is 6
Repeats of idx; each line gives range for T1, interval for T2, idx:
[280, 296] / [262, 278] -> 3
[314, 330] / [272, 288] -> 3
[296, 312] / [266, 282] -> 3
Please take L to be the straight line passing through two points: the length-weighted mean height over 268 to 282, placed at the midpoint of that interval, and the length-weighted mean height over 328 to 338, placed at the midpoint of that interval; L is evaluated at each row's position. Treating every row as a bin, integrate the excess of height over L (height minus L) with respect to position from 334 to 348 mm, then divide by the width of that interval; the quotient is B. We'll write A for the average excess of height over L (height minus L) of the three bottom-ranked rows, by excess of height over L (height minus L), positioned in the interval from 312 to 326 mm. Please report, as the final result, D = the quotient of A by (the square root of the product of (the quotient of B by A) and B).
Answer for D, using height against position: 0.1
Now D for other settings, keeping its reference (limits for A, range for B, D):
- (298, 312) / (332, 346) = 4.2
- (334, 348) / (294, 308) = 0.1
